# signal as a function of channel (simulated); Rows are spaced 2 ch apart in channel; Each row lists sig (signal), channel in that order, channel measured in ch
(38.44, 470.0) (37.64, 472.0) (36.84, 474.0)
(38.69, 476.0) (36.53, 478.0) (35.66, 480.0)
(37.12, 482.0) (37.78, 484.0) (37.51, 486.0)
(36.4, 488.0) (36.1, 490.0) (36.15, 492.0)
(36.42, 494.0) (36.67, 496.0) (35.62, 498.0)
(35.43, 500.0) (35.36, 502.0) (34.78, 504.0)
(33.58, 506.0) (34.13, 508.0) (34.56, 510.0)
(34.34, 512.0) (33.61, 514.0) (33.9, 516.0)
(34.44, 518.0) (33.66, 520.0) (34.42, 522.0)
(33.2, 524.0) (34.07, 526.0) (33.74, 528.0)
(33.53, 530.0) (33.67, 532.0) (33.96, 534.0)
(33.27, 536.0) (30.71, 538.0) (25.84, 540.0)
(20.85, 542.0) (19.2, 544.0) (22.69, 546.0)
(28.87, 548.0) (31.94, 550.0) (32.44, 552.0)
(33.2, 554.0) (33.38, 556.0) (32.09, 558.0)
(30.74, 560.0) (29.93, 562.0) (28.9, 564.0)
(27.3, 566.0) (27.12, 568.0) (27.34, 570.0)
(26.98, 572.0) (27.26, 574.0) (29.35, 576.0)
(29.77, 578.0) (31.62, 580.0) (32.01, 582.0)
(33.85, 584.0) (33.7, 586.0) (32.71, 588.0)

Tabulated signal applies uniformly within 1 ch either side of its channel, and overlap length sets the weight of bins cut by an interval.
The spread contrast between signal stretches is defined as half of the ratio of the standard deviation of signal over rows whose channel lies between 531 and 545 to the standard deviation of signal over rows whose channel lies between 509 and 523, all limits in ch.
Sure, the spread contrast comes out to 7.9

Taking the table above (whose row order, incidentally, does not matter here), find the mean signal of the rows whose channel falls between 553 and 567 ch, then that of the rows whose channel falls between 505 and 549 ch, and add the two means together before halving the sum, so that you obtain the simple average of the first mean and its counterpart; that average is 31.1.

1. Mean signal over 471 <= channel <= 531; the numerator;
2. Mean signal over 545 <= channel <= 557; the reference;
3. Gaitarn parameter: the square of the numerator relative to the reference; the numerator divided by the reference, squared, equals 1.35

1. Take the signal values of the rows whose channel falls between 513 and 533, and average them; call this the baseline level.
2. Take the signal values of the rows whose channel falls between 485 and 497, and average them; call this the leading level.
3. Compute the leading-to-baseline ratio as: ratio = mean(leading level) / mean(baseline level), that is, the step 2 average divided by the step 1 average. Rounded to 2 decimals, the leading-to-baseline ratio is 1.08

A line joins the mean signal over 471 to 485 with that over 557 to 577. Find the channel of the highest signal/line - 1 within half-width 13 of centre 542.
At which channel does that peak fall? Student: 554.0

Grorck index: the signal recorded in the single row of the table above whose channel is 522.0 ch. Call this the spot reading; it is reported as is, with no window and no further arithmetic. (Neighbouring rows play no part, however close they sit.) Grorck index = 34.42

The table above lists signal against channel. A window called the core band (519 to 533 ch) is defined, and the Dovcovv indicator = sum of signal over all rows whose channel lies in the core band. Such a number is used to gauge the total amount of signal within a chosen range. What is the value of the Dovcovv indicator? 236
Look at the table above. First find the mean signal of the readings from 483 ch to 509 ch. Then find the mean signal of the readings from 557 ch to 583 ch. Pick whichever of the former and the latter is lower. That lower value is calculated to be 29.3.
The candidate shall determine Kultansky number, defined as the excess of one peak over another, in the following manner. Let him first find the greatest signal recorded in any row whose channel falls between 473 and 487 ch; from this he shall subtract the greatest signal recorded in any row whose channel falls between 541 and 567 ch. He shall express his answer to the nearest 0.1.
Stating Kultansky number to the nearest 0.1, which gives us 5.3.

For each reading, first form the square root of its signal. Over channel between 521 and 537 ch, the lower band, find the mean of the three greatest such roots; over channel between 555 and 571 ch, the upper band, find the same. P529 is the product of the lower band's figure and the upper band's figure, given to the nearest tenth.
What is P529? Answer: 33.1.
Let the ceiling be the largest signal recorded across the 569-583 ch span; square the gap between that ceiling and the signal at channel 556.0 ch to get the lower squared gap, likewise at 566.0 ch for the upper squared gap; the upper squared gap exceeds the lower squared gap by 20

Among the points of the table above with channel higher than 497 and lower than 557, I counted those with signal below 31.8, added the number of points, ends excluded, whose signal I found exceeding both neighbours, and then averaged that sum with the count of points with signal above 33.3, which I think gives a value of 15.0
